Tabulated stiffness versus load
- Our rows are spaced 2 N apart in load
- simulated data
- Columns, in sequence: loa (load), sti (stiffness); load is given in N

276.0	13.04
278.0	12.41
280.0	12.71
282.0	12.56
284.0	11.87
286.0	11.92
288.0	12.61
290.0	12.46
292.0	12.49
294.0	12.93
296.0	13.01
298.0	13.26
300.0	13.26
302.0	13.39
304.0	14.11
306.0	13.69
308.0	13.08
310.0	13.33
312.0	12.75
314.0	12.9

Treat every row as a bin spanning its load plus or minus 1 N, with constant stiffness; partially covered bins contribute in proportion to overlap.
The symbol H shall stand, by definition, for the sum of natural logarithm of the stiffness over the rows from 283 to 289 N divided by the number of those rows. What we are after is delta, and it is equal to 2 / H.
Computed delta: 0.801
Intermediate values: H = 2.50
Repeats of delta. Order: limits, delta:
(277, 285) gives 0.795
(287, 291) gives 0.791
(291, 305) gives 0.775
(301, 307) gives 0.764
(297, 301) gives 0.774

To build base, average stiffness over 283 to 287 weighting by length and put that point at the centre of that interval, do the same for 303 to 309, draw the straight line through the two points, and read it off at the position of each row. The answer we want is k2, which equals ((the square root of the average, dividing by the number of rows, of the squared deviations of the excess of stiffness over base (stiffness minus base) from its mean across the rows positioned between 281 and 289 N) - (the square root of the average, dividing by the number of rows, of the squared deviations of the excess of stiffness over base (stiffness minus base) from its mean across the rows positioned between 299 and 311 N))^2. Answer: 0.01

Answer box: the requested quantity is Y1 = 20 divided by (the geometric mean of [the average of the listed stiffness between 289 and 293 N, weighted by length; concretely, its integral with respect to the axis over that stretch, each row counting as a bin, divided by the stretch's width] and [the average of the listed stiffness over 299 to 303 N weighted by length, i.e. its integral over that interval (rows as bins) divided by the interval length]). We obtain 1.55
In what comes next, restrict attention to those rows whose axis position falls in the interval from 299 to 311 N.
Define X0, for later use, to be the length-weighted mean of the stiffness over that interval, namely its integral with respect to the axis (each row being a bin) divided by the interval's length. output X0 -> 13.5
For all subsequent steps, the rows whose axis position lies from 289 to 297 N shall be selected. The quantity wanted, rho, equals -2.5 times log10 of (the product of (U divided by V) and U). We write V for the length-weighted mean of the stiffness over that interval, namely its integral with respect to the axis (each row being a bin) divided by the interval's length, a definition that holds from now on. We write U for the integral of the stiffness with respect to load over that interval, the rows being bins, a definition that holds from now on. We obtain -7.28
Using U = 102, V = 12.7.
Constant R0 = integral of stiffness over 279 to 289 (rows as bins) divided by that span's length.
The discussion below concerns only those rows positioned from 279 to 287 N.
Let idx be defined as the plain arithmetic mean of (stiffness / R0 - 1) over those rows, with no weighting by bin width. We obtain -0.01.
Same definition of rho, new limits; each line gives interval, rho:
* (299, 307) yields -7.35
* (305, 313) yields -7.32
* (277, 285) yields -7.25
